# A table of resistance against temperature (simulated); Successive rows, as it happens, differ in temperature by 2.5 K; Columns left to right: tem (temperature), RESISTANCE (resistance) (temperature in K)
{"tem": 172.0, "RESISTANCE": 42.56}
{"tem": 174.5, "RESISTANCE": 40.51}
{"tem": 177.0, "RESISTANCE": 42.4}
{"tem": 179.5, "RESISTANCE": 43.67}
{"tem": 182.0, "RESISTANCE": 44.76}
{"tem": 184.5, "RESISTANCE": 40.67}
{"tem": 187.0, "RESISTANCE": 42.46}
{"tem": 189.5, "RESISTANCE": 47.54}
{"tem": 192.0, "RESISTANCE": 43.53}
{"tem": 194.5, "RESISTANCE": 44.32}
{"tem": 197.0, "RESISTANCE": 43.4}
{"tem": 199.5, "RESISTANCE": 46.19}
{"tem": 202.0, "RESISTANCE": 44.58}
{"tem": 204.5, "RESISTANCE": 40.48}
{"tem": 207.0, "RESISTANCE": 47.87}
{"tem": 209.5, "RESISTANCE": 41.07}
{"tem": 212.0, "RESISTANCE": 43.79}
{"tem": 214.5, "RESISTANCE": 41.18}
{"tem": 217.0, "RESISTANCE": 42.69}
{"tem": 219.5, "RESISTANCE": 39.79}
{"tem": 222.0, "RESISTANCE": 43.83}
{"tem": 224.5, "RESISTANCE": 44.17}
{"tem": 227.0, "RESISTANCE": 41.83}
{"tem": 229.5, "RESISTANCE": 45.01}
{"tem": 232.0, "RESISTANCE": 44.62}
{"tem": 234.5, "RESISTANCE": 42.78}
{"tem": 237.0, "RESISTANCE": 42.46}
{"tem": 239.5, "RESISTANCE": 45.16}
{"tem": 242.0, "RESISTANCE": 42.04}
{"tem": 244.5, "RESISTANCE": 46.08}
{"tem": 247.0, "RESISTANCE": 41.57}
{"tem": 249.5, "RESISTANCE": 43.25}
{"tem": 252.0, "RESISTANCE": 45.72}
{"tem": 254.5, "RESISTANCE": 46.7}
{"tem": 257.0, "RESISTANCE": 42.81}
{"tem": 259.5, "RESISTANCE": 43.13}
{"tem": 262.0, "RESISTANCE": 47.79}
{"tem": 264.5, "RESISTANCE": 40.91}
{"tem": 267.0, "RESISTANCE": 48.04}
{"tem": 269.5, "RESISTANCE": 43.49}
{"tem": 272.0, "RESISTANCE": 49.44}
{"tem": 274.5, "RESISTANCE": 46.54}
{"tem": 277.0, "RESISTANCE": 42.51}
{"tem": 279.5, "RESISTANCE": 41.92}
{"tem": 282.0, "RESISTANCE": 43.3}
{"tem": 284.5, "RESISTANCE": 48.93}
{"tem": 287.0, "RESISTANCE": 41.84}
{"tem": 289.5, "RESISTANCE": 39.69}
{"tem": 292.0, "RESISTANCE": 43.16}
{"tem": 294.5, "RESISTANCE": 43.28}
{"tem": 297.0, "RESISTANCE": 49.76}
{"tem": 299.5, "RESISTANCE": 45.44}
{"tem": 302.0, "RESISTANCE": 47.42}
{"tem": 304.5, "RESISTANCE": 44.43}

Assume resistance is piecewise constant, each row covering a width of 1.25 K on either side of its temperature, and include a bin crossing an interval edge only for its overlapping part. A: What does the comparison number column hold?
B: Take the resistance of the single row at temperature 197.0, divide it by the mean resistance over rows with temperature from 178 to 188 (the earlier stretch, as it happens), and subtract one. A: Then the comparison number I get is 0.012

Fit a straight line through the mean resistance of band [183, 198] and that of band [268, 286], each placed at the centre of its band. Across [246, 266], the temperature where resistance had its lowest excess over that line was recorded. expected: 264.5 K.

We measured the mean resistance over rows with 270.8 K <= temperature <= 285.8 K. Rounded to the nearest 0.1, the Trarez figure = 45.4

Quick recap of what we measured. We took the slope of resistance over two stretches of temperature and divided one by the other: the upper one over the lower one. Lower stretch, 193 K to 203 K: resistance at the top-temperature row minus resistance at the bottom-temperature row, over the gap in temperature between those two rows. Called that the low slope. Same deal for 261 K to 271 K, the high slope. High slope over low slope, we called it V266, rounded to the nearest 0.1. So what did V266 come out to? -16.5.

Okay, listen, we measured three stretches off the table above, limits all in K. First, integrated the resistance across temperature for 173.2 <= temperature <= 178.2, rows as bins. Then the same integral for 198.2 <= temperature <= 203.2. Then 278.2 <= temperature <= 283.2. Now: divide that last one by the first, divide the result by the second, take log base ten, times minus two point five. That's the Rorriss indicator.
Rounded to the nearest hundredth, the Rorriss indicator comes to 5.86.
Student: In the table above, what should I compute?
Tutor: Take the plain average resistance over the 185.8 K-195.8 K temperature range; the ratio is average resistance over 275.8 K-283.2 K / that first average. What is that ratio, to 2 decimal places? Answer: 0.96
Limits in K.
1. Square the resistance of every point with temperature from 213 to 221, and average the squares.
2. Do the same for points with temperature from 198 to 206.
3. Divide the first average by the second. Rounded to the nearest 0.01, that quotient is 0.89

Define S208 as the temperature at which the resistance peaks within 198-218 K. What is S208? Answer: 207.0 K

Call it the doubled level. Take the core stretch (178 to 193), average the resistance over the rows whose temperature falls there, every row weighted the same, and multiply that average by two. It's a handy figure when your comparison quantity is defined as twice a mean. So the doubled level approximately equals 87.5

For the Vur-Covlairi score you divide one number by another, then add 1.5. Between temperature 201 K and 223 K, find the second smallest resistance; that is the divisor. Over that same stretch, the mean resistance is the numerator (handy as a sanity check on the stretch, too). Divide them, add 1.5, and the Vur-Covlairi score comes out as 2.56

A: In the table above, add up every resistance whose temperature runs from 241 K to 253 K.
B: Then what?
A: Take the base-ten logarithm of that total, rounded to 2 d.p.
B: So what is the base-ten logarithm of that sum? 2.34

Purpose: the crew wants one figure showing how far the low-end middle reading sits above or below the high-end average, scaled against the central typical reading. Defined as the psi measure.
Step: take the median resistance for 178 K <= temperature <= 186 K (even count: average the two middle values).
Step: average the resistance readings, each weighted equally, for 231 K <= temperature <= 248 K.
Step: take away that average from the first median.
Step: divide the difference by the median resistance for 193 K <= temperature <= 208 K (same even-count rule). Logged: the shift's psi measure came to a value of 0.003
